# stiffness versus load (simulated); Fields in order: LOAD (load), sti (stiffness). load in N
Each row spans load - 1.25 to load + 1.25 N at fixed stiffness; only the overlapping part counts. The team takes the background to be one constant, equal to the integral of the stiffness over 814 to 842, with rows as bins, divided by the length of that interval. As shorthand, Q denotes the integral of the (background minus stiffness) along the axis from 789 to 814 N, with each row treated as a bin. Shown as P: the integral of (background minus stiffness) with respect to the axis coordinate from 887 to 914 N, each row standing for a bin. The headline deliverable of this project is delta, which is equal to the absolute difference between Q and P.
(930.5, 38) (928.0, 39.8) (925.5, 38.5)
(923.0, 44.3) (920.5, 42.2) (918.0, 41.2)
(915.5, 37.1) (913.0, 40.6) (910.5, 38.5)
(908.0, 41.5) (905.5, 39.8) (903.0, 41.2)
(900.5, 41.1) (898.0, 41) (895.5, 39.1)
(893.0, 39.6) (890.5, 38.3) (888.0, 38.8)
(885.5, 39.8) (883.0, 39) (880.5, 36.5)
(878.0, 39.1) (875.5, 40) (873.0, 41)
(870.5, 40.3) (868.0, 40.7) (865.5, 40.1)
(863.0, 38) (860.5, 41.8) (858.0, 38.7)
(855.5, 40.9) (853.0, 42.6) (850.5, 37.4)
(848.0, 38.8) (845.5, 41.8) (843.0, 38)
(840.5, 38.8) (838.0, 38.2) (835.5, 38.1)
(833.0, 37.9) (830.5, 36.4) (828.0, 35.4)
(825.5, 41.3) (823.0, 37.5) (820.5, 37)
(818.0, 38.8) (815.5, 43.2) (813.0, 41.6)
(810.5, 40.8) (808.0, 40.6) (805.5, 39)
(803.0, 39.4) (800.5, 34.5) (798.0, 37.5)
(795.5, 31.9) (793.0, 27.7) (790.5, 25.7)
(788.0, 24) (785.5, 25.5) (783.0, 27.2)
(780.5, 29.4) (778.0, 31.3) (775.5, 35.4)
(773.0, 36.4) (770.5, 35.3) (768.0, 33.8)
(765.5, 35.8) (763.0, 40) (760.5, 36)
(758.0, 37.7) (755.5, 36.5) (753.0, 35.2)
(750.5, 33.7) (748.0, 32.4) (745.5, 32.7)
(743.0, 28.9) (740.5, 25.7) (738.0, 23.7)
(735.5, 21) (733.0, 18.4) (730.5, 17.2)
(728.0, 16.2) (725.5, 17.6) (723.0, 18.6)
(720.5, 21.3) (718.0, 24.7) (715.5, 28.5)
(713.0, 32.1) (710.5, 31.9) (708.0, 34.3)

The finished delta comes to 110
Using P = -41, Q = 69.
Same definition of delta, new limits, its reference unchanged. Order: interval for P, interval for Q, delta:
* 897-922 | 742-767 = 138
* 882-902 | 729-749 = 296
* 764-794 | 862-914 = 298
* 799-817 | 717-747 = 511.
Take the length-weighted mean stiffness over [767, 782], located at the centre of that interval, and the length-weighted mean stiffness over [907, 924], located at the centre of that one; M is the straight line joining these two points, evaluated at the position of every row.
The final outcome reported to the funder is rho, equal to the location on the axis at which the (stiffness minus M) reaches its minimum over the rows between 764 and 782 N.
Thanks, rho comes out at 780.5 N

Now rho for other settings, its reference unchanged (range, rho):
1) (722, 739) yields 728.0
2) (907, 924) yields 915.5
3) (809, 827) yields 820.5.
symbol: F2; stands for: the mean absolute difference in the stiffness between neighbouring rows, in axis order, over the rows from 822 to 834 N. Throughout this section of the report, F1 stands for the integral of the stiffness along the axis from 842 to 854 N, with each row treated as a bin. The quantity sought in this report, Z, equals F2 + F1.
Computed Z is 479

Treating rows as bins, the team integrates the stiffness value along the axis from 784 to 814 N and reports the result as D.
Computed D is 1017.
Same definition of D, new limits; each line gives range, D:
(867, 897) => 1181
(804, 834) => 1174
